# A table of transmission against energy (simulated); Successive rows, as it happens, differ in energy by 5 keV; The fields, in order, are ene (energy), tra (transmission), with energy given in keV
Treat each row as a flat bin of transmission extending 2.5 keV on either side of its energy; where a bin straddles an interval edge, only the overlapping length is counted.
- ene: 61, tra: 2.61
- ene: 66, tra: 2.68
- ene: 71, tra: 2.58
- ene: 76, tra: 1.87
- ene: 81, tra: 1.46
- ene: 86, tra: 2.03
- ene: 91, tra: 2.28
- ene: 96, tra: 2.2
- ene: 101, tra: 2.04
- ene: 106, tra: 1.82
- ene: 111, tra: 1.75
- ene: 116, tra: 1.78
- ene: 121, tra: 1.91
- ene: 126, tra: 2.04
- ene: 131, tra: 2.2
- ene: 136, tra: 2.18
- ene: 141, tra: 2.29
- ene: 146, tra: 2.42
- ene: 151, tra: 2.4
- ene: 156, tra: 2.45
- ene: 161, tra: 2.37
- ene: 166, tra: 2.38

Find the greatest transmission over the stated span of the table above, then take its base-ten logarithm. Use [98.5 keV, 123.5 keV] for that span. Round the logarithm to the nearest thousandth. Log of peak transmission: 0.310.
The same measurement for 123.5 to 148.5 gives 0.384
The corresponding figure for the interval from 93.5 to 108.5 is 0.342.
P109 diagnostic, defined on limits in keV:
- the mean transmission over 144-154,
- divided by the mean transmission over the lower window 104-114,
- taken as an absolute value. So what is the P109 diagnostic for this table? 1.35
